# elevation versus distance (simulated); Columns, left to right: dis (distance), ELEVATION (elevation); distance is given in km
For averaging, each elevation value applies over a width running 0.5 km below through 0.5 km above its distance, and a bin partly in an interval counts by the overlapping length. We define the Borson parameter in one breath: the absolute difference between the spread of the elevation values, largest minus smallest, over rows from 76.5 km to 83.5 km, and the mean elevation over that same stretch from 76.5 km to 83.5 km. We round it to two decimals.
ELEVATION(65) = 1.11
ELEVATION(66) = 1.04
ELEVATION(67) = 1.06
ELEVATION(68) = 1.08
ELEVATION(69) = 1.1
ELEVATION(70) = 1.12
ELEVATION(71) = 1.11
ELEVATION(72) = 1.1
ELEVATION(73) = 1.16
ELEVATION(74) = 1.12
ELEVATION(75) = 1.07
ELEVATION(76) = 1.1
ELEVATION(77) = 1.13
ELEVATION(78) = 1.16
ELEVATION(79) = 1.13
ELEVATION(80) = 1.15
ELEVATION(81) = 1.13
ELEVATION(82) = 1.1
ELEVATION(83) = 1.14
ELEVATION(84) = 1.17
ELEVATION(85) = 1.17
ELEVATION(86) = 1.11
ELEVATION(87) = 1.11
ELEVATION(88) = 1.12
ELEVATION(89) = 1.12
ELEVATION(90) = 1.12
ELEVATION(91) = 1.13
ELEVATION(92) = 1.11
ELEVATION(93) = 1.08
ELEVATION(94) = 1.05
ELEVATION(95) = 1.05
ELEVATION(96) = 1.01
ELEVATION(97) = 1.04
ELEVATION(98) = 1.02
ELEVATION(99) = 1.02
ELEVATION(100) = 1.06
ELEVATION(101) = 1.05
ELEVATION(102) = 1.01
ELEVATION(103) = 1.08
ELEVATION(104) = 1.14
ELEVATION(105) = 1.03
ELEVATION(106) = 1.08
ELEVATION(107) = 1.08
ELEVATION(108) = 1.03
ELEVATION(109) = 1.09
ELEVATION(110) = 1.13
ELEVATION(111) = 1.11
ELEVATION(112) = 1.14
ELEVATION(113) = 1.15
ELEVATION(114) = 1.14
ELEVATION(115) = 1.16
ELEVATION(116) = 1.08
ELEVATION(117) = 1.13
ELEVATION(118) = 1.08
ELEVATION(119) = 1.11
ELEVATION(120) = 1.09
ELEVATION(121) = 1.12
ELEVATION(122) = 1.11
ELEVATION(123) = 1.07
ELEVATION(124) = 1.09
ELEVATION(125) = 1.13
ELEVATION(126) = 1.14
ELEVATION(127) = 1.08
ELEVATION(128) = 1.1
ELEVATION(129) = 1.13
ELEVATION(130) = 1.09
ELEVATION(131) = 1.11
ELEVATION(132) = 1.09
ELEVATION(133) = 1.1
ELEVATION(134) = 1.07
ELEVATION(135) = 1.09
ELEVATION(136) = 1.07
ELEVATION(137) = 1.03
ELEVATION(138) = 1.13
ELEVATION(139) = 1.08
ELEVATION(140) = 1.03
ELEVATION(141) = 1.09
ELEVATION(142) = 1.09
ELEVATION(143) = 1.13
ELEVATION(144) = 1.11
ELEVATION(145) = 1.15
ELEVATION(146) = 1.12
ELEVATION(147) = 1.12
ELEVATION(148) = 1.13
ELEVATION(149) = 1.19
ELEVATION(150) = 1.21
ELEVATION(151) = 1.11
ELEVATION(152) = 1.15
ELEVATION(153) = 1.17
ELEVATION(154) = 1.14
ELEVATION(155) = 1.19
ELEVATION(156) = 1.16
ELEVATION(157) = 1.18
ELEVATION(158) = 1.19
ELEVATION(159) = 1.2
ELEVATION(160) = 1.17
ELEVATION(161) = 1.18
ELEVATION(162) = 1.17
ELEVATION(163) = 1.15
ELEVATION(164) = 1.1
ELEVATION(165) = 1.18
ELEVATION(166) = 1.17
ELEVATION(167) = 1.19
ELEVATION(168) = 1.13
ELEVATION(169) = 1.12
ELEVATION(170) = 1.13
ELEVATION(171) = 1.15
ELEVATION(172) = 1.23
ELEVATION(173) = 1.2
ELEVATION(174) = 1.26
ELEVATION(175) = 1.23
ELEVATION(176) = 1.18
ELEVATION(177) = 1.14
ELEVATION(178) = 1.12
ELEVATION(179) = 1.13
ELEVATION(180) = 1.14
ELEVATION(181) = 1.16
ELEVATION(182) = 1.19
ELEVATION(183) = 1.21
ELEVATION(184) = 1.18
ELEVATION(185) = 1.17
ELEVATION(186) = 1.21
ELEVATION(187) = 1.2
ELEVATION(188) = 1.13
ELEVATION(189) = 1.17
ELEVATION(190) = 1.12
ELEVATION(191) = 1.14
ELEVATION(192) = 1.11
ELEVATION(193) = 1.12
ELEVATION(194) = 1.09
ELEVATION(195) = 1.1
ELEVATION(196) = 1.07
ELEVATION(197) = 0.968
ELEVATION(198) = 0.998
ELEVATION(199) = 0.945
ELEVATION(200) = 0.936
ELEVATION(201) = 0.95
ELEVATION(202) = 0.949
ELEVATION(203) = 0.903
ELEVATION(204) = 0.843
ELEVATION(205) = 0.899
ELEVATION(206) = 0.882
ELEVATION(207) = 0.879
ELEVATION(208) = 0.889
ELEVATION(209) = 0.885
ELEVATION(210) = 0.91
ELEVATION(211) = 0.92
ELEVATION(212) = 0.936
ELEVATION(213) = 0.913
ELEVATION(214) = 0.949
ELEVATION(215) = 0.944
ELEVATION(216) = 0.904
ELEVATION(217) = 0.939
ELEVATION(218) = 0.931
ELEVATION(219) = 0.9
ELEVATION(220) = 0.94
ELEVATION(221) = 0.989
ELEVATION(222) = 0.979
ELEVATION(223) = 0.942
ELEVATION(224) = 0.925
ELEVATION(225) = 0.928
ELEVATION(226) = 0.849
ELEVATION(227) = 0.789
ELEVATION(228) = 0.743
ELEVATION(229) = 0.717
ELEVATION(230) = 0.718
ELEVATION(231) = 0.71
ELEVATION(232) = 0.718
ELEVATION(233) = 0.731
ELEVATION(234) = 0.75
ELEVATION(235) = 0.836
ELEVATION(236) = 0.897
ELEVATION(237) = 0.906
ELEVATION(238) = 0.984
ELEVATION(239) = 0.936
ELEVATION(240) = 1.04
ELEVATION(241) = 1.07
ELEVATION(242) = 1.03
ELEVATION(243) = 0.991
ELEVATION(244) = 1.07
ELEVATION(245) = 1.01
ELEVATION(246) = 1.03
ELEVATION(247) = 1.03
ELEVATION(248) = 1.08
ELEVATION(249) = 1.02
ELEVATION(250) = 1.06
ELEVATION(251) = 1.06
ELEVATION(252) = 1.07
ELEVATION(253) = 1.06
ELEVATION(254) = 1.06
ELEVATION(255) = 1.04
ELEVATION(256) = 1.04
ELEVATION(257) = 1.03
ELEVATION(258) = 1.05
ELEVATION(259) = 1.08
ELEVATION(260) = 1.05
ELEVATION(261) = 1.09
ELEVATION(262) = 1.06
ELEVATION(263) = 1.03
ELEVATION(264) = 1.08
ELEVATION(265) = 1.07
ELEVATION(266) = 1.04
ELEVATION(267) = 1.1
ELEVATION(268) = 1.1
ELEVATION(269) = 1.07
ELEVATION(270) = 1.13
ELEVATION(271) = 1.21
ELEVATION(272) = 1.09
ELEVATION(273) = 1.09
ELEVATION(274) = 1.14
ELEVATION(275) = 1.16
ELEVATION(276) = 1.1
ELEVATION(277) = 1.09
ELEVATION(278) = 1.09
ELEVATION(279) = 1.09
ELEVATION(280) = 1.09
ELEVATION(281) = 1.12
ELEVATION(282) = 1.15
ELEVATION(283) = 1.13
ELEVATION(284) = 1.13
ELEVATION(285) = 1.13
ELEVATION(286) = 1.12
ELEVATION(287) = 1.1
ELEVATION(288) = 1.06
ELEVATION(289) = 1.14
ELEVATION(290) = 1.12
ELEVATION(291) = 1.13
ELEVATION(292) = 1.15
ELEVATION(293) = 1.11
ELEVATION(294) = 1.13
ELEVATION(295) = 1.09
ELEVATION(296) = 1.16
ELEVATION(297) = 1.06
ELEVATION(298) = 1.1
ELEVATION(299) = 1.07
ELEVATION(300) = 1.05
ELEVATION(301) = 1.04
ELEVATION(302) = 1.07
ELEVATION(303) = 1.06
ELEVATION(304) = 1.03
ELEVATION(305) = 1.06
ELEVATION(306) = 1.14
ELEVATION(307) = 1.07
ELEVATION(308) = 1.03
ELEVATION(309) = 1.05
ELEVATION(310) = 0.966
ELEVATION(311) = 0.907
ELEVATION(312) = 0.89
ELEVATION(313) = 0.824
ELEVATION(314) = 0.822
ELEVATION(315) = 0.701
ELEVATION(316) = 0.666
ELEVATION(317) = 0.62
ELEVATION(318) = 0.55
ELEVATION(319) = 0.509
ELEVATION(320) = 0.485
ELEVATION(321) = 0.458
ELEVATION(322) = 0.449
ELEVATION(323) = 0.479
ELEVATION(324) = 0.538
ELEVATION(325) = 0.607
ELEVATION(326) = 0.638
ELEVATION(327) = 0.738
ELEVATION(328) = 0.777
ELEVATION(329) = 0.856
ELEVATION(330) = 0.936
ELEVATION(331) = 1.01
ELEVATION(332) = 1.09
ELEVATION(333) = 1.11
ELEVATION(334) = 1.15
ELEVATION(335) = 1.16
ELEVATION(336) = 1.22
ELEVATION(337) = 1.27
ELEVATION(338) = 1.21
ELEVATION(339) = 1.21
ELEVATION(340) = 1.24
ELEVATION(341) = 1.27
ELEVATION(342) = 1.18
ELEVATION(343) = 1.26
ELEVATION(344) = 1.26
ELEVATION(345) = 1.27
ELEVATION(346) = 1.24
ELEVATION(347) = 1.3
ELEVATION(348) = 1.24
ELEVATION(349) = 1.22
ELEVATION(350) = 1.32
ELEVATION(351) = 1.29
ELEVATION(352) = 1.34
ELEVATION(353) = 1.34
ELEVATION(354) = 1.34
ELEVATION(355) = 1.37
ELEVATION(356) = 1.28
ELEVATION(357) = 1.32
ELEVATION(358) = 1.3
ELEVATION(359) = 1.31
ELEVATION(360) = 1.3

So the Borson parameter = 1.07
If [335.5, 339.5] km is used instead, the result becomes 1.17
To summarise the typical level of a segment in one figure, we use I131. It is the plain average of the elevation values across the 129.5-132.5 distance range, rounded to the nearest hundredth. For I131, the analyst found 1.10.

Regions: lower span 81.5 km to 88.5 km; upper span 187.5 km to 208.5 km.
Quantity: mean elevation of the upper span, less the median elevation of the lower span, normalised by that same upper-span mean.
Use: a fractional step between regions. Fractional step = -0.12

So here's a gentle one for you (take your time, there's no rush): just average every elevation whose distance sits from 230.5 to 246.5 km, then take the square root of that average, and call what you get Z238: 0.96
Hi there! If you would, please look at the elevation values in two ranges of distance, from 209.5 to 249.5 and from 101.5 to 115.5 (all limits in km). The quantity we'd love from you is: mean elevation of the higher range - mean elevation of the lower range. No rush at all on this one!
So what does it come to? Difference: -0.18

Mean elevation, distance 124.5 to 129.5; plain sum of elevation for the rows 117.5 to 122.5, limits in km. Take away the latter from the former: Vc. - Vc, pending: -4.4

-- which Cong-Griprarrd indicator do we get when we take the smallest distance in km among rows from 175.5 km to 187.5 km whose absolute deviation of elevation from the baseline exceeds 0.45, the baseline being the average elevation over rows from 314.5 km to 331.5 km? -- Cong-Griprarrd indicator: 176 km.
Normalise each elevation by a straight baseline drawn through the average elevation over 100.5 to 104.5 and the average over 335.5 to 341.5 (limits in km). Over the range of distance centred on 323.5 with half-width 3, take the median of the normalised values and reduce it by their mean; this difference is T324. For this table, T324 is -0.016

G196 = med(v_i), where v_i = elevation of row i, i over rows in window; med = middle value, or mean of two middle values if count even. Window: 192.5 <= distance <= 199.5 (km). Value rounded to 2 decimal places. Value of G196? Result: 1.07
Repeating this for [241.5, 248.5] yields 1.03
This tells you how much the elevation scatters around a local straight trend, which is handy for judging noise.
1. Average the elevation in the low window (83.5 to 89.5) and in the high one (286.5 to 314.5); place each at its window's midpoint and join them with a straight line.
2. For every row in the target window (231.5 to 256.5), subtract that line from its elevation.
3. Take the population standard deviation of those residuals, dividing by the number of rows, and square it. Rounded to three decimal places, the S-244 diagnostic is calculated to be 0.012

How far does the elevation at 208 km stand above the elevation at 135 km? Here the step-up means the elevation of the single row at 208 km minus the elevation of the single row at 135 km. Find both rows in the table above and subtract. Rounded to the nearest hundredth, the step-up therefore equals -0.20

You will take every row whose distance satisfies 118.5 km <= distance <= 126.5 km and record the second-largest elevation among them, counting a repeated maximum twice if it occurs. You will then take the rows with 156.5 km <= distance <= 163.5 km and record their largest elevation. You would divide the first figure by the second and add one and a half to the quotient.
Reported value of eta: 2.44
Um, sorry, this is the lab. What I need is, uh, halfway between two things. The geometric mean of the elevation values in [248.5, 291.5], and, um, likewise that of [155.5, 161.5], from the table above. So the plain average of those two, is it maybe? 1.135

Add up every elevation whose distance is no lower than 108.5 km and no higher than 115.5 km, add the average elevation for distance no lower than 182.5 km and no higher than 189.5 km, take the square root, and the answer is 3.02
